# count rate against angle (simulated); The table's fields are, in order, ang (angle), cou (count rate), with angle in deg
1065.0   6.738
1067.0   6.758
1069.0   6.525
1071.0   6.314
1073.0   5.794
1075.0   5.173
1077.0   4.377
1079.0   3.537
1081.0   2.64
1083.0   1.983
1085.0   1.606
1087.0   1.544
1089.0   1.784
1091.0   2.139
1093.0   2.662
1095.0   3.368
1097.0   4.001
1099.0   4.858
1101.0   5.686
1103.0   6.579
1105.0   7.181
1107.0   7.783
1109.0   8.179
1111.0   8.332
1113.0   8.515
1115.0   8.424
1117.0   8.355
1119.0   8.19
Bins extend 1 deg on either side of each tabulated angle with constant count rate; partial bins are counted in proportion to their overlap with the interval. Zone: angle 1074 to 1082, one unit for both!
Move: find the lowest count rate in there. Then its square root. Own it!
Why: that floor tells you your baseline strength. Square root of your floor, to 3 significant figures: 1.62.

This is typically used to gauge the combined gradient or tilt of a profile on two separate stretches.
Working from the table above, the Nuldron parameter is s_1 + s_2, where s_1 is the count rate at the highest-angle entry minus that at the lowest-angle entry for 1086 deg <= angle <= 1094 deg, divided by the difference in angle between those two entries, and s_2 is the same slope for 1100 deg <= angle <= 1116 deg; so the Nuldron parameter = 0.38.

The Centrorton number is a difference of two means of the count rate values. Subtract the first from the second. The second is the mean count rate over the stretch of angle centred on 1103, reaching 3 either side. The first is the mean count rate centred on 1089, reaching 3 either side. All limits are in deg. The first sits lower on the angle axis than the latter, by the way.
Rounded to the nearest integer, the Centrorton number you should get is 5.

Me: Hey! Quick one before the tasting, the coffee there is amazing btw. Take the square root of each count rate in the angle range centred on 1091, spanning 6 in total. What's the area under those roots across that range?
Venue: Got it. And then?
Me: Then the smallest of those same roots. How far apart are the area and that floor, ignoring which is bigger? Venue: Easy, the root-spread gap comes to 7.5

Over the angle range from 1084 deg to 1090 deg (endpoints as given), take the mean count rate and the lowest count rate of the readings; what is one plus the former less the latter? 1.1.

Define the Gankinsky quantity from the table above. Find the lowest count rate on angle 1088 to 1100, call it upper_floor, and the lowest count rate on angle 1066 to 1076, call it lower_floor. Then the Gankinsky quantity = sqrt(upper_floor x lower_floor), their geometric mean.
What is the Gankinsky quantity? 3.0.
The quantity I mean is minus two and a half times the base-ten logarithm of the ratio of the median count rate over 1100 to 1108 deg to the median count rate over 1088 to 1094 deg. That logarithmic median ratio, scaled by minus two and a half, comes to -1.3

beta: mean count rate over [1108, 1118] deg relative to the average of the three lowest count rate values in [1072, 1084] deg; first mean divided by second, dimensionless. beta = 3.1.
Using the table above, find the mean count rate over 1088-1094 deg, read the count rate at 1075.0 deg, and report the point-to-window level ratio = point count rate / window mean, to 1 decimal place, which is 2.4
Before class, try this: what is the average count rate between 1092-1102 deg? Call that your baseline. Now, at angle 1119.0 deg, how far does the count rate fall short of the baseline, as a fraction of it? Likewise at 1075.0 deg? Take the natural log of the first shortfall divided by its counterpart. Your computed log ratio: 1.3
